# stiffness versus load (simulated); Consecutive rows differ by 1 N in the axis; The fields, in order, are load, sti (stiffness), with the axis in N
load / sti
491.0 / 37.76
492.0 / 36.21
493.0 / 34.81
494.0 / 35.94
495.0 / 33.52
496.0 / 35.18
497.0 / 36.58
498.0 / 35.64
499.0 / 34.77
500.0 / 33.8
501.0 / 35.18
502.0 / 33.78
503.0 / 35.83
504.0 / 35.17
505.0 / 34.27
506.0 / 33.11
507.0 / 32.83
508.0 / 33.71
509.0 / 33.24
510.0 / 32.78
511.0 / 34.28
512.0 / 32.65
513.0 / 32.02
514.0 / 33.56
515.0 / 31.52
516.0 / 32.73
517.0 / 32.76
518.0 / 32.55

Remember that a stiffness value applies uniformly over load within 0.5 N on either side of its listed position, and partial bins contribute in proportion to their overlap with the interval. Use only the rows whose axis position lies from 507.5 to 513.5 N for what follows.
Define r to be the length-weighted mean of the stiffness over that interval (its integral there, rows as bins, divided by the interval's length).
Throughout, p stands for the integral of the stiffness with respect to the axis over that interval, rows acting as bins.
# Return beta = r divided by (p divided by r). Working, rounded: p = 199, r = 33.1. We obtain 5.5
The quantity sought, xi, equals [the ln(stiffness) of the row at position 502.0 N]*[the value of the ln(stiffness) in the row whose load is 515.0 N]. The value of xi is 12.1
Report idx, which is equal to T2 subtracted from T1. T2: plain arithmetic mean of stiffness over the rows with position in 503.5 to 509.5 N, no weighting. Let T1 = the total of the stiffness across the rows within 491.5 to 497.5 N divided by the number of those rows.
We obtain 1.7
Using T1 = 35.4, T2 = 33.7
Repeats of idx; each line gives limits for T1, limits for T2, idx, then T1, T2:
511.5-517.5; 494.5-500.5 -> -2.4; 32.5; 34.9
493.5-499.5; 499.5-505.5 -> 0.6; 35.3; 34.7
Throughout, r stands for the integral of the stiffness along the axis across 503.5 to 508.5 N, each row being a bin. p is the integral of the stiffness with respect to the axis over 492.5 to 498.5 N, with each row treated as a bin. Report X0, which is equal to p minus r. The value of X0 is 43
